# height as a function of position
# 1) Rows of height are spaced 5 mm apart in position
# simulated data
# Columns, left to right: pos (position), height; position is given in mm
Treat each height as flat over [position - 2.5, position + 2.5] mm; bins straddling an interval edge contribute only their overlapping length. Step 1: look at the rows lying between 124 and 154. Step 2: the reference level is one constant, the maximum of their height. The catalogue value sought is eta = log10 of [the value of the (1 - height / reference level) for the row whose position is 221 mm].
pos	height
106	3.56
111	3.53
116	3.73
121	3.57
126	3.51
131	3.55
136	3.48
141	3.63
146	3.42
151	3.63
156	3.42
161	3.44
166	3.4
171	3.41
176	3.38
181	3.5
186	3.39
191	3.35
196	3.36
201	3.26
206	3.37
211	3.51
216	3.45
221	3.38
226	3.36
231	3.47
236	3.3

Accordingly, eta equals -1.2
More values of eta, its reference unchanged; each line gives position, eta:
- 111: -1.6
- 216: -1.3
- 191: -1.1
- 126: -1.5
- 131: -1.7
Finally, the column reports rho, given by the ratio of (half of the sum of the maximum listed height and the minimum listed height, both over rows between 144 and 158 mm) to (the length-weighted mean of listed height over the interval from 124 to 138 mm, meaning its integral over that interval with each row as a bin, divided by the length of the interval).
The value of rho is 1.003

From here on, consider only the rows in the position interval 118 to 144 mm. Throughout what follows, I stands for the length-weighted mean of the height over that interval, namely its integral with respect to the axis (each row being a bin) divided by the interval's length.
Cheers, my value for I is 3.55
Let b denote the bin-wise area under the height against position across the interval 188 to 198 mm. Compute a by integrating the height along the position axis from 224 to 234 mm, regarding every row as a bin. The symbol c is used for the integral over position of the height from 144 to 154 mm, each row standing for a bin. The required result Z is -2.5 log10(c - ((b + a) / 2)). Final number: -0.4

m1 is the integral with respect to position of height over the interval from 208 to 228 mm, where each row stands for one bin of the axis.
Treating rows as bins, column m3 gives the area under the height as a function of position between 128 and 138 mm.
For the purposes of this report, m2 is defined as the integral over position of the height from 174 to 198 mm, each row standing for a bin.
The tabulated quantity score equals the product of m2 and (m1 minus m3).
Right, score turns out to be 2718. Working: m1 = 69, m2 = 82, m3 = 35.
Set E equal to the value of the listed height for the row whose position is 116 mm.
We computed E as 3.73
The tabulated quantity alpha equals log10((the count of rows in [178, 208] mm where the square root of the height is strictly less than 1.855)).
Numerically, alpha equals 0.70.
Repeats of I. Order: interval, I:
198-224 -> 3.39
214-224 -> 3.41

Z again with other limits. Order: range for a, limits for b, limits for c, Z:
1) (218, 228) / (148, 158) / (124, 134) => 0.3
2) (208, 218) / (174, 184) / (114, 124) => -0.6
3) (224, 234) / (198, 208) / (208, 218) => -0.1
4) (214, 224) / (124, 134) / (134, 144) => 0.2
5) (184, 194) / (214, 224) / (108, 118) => -0.9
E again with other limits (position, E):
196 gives 3.36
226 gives 3.36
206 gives 3.37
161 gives 3.44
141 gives 3.63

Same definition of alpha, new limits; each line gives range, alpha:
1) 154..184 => 0.70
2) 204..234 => 0.48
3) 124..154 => 0.00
